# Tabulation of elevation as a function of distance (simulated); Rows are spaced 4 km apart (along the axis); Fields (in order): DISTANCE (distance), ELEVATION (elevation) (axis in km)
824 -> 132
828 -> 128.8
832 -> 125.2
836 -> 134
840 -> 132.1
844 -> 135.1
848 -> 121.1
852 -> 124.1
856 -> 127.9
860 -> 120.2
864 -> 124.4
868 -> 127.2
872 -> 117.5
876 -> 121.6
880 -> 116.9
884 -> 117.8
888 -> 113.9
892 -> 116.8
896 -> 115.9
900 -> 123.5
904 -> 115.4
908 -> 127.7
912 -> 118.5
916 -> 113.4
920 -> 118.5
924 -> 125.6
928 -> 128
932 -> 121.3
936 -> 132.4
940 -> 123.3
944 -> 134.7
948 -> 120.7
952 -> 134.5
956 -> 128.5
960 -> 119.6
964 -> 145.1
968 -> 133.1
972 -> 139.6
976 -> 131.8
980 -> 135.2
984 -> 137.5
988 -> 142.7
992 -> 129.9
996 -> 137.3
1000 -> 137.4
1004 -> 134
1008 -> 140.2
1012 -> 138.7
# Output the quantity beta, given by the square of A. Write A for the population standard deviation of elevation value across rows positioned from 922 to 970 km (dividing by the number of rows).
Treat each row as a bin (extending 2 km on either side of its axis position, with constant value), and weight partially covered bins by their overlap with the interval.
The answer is 51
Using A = 7.1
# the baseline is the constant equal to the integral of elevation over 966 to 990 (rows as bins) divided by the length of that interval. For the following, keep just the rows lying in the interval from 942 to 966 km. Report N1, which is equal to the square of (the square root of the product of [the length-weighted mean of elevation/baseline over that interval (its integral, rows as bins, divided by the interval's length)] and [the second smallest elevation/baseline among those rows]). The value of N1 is 0.84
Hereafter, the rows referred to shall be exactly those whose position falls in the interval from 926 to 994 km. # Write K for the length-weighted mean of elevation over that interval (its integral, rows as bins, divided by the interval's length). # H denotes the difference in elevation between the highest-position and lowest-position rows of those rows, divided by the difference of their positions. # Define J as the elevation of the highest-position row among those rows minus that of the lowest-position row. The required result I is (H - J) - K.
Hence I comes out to -134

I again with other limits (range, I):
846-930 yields -128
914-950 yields -131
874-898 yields -112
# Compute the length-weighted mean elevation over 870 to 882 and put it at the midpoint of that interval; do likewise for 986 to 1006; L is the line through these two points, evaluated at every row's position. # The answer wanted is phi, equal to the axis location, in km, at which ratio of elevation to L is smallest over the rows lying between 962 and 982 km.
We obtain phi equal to 976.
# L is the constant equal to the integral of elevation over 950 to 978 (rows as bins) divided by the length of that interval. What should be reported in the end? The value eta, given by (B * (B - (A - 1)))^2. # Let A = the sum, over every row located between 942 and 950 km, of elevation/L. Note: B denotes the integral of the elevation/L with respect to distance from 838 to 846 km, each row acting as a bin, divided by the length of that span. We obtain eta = 0.007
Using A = 1.92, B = 1.00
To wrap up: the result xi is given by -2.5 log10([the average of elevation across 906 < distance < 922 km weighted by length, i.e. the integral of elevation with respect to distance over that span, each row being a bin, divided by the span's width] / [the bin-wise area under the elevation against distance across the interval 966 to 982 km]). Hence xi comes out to 3.14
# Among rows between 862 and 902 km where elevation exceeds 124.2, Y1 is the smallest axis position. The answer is 864 km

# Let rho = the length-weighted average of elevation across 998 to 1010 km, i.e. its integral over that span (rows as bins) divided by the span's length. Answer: 137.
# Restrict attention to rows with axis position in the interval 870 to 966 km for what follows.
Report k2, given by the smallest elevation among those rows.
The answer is 113.4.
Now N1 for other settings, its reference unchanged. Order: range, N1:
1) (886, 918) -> 0.72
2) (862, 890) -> 0.75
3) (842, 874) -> 0.80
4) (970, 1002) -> 0.96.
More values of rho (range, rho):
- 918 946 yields 126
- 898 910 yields 122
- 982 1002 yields 137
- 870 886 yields 118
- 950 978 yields 133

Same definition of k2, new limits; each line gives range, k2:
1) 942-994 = 119.6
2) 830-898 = 113.9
